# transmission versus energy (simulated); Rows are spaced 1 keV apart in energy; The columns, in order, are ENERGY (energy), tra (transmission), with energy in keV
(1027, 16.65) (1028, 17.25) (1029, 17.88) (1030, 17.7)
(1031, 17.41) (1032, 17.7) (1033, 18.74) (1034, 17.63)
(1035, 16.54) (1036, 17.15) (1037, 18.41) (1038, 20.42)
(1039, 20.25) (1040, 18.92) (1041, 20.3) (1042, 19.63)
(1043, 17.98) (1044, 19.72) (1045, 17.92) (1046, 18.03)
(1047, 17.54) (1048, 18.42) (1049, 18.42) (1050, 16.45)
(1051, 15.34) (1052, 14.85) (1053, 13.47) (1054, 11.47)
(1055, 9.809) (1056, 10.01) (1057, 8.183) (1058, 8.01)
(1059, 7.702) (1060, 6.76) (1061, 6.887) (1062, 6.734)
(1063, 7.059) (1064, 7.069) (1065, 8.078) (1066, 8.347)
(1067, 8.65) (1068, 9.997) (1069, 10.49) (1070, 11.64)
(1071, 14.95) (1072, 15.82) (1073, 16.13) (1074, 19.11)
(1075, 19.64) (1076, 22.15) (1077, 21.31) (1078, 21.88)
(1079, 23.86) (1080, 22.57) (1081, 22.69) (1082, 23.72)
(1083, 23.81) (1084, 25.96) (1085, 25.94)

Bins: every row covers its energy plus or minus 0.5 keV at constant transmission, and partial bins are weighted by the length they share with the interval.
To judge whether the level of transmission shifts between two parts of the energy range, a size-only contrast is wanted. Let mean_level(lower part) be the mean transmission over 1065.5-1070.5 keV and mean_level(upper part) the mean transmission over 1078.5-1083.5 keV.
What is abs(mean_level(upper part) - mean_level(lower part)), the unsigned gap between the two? 13.5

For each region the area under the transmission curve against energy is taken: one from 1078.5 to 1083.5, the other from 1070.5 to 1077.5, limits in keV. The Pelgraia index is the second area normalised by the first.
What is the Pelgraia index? 1.1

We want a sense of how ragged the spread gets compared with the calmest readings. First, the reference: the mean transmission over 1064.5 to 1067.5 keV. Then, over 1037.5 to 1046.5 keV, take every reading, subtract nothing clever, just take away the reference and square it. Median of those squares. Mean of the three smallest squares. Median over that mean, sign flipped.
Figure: -1.4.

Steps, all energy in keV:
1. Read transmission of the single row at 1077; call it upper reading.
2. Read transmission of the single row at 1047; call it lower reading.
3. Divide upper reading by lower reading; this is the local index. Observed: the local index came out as 1.2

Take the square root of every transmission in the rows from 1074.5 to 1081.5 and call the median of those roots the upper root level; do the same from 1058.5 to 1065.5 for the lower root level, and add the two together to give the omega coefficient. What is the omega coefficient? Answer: 7.4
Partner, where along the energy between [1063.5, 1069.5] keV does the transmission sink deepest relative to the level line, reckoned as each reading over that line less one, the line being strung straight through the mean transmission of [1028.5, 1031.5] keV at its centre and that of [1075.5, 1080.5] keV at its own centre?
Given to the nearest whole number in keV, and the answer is 1064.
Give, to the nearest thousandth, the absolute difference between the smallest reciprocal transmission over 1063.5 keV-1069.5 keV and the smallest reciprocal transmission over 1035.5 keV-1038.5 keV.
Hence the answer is 0.046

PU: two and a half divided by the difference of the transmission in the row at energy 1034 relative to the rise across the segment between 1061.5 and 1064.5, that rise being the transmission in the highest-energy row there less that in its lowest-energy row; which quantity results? 0.14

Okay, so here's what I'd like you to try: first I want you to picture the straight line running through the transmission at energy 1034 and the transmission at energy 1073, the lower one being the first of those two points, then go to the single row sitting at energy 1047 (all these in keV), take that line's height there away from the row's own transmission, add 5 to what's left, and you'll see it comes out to 5.4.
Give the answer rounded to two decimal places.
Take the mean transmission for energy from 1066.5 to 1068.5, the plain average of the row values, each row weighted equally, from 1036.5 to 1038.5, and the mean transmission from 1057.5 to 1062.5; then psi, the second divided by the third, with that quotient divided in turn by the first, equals 0.29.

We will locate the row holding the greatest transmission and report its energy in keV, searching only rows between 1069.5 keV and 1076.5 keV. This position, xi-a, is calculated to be 1076 keV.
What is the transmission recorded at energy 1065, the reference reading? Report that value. 8.078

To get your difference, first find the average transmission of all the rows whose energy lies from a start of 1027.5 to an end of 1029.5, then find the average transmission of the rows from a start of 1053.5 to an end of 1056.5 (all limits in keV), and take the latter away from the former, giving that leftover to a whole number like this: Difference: 7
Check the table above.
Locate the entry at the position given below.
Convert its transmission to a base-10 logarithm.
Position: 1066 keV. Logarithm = 0.92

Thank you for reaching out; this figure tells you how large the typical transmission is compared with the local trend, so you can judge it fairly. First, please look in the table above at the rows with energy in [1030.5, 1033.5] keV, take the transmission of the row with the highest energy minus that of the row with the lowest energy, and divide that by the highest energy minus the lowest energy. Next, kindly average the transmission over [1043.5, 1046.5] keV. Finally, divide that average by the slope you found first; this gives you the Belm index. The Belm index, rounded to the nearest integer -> 28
